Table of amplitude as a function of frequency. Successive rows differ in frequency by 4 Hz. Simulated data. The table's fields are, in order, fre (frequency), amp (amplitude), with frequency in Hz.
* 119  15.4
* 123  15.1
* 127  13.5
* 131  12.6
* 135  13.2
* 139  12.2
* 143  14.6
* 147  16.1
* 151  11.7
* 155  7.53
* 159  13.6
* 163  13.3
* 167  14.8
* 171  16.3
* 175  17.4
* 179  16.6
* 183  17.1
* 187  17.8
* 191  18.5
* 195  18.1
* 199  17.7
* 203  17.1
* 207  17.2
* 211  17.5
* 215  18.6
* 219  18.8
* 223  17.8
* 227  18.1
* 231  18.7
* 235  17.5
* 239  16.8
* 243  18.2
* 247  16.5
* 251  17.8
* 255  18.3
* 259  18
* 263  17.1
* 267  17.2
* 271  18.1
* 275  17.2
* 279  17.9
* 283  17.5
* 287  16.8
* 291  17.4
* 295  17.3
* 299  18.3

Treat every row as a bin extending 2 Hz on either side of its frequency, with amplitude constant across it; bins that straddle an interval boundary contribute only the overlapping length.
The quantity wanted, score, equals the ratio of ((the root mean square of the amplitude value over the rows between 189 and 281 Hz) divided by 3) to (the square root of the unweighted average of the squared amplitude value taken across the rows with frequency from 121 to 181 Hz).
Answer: 0.42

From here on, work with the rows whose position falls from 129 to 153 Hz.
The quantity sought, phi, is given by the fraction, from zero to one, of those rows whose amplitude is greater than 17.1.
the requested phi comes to 0.00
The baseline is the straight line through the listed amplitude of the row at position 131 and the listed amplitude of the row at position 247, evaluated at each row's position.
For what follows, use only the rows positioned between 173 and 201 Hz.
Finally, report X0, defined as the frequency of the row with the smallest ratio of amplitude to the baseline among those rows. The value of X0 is 179 Hz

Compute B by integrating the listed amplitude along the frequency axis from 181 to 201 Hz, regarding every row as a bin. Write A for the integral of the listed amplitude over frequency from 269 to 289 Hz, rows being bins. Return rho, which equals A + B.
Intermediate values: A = 350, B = 357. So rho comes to 707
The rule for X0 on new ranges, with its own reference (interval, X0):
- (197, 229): 223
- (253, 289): 287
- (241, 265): 247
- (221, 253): 247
